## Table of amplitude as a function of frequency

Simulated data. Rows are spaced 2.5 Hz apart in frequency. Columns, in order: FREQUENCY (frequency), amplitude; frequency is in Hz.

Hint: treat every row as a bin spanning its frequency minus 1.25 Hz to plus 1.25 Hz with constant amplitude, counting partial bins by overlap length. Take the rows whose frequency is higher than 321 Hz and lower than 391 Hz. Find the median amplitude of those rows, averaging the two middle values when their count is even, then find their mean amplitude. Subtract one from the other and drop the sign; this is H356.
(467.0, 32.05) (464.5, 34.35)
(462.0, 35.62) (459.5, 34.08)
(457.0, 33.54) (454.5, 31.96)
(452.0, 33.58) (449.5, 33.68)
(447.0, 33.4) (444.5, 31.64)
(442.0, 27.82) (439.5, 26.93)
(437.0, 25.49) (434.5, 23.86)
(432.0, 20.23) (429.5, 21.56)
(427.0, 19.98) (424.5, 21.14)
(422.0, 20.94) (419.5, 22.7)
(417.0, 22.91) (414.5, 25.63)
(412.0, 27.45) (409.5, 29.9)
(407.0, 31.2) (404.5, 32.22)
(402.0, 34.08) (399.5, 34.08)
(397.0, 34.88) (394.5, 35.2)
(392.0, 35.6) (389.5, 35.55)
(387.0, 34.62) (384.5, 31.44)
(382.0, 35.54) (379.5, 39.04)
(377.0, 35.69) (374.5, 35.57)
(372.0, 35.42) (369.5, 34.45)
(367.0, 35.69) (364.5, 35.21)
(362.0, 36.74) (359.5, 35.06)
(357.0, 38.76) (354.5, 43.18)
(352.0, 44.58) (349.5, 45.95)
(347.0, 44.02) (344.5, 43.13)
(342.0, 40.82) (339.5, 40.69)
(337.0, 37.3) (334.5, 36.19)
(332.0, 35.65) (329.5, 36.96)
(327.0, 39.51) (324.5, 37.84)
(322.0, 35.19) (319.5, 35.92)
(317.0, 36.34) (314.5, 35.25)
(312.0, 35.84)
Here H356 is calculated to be 1.4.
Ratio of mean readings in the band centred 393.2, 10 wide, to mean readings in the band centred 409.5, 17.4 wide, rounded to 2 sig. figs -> 1.2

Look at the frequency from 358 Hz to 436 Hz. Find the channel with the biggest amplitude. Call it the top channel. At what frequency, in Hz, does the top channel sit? 379.5 Hz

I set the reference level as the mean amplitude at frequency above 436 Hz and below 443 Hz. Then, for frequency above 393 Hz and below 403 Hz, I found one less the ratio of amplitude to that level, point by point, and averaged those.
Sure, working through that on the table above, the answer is -0.29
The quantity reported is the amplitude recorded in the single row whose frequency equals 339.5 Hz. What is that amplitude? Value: 40.69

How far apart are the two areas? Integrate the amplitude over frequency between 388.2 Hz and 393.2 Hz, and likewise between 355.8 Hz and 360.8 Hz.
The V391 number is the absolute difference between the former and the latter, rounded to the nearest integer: 7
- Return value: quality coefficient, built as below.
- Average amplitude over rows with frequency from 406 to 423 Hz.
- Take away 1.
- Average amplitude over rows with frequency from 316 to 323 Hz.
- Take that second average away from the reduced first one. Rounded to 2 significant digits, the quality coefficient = -11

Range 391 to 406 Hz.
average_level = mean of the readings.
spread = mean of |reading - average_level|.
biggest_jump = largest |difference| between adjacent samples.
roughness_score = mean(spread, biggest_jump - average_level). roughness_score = -16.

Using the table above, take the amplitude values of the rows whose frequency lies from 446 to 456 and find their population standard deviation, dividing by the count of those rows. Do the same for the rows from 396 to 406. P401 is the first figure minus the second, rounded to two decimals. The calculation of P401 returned -0.28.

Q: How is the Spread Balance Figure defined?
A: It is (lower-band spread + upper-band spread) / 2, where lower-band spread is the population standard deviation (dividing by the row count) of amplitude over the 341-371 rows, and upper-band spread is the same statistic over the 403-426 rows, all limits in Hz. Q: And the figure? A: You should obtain 4.1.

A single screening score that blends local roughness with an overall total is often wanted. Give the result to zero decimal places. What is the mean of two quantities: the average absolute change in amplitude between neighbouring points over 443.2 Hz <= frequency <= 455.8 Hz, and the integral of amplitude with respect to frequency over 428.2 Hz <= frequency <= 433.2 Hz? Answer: 53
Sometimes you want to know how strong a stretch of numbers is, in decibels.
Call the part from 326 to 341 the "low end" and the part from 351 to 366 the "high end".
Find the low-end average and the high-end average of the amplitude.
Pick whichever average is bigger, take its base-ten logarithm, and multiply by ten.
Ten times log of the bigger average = 15.9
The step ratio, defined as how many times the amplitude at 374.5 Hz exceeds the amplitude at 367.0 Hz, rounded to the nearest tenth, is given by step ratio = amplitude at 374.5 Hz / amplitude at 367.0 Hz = 1.0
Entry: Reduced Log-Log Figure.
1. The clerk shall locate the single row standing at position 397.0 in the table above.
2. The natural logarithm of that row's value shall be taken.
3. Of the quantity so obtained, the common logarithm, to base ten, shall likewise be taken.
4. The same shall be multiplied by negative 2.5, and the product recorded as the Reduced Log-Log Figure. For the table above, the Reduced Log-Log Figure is -1.38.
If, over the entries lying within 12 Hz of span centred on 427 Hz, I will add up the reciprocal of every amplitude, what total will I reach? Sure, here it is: 0.241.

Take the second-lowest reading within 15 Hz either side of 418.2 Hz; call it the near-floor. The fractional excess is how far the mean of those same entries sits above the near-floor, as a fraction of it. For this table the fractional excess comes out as 0.22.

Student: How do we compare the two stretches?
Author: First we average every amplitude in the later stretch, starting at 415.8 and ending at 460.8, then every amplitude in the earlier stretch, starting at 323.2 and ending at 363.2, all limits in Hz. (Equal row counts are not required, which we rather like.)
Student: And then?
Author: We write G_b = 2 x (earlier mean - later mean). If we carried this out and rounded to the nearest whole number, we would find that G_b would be 26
